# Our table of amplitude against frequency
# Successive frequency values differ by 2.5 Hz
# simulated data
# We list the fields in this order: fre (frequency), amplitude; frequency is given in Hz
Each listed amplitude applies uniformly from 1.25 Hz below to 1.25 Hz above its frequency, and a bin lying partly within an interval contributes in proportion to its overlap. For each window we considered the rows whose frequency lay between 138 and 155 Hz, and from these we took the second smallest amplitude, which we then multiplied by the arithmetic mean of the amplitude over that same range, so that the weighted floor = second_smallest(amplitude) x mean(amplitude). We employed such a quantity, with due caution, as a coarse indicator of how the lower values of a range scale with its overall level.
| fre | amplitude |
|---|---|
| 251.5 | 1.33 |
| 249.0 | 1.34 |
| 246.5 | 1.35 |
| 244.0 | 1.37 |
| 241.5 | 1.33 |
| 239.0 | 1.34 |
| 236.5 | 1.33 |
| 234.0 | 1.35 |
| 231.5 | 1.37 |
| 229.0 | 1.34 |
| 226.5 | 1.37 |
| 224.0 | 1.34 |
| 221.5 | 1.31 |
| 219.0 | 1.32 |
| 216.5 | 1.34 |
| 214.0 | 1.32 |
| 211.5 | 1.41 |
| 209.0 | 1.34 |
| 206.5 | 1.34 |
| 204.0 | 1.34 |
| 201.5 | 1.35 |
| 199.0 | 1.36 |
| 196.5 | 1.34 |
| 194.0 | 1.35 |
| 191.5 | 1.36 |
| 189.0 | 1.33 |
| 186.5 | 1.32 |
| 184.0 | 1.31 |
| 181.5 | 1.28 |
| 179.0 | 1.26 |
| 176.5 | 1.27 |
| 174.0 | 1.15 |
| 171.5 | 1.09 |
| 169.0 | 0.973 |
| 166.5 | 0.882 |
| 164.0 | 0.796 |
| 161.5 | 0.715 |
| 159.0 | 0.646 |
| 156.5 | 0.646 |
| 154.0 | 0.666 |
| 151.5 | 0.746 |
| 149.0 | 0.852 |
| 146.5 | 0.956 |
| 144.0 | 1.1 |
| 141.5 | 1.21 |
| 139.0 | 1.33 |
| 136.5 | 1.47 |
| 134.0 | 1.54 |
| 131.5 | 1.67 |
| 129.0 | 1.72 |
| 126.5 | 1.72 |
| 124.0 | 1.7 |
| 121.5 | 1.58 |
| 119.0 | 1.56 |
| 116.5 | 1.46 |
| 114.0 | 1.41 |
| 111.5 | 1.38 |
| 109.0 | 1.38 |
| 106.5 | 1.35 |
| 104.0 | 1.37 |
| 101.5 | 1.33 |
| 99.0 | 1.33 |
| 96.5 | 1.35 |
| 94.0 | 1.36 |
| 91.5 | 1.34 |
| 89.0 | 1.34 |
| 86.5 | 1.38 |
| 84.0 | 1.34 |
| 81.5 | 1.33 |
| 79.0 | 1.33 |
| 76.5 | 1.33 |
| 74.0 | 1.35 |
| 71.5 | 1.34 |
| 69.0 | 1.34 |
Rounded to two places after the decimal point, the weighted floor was 0.73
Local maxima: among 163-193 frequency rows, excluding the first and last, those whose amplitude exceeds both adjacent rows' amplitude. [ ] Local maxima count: 1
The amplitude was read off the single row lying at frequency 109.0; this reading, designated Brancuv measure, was 1.38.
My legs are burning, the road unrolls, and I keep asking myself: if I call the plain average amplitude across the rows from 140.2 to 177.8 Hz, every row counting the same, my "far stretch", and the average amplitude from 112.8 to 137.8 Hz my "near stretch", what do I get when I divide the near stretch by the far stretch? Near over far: 1.73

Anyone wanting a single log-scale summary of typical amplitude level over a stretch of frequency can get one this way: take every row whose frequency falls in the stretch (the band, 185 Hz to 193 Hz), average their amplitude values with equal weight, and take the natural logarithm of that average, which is 0.29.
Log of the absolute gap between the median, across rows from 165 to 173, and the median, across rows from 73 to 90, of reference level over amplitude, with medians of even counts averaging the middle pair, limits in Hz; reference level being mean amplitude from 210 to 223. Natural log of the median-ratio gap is -1.0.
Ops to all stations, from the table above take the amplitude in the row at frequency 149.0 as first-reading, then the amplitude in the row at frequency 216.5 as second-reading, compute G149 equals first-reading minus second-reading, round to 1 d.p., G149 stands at -0.5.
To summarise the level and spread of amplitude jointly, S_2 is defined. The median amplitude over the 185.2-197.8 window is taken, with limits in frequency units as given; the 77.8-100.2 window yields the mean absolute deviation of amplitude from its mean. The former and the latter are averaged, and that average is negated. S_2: -0.676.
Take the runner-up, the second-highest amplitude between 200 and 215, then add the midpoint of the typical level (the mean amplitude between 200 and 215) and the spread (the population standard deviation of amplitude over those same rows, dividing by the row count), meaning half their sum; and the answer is 2.0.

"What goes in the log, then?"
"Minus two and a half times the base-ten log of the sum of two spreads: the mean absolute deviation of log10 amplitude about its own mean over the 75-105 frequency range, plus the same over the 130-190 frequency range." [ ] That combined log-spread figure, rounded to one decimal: 2.4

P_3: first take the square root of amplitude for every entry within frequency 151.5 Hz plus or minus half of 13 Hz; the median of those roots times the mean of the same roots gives 0.76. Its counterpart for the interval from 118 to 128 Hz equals 1.64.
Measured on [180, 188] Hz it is 1.31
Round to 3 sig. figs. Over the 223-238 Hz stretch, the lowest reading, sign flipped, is -1.33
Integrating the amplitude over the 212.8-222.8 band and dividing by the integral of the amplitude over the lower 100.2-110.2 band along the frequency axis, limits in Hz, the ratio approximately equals 0.97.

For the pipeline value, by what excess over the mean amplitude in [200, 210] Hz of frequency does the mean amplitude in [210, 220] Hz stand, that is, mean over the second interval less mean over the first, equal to 0.005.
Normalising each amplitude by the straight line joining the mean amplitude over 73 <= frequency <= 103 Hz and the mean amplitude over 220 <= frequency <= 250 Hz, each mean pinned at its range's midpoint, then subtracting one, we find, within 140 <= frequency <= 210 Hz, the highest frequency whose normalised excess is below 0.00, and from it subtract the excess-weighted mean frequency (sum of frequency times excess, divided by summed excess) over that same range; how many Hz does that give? 50.3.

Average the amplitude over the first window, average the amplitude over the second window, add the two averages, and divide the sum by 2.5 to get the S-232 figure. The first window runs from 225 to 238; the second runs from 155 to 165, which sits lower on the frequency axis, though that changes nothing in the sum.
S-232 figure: 0.82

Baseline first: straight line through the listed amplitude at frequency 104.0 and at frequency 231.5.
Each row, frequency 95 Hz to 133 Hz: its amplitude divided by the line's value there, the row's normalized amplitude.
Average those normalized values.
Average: 1.09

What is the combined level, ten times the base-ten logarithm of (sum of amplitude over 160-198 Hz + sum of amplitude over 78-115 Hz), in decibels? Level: 15.8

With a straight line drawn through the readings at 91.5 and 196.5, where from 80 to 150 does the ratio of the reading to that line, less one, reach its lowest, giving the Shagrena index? 149.0 Hz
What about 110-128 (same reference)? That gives 111.5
